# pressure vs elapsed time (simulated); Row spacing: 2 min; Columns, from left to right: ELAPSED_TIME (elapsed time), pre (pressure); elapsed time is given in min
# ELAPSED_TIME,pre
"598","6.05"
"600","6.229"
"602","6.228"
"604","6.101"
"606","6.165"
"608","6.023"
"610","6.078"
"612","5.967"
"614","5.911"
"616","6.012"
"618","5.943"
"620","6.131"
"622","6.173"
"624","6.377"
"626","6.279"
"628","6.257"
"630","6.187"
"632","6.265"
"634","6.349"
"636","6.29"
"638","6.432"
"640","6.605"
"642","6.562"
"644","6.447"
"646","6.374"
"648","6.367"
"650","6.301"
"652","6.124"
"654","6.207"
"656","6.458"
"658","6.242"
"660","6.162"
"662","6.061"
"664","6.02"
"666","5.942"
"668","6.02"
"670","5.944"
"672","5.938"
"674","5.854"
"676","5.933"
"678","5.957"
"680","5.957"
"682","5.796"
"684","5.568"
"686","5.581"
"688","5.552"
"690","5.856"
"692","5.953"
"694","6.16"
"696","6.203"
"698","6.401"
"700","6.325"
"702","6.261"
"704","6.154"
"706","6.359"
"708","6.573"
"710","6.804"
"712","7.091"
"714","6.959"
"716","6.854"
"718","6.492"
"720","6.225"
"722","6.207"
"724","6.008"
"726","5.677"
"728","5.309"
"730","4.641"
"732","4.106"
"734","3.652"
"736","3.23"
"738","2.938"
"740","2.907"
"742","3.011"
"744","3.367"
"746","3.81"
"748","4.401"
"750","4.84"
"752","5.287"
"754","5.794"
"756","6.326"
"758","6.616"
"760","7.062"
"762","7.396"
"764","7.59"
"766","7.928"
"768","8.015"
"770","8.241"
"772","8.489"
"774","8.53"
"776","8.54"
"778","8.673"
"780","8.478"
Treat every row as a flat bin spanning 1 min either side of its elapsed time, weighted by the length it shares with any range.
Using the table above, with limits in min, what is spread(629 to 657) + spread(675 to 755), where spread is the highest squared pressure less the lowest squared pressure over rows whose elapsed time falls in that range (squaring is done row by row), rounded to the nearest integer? 48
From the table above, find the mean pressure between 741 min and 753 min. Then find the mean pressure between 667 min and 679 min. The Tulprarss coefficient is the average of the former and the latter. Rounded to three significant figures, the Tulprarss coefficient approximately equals 5.03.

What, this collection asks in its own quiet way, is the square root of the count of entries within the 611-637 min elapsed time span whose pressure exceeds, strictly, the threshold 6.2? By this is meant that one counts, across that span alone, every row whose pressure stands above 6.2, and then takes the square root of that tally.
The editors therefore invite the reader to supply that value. 2.4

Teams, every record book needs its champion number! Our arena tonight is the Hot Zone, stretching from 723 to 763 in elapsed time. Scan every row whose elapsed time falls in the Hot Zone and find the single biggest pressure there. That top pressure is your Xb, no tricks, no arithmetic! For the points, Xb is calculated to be 7.396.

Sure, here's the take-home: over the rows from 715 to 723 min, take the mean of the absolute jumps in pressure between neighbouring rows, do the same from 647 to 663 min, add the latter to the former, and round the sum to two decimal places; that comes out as 0.35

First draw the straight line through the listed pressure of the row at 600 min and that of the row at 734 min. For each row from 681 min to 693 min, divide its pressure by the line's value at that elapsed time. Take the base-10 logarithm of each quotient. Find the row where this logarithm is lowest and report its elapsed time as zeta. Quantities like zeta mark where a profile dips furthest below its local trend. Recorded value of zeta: 684 min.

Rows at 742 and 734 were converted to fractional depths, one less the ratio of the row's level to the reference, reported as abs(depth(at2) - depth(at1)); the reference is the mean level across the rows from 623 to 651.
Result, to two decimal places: 0.10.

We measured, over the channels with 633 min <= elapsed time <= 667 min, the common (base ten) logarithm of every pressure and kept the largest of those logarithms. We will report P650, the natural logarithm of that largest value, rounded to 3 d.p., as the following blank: -0.199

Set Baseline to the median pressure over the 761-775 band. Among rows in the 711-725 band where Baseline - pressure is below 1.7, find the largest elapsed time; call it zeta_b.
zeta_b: 718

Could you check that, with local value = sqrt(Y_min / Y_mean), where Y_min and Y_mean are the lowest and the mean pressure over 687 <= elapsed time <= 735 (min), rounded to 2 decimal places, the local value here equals 0.78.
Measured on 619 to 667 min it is 0.97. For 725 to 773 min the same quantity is 0.73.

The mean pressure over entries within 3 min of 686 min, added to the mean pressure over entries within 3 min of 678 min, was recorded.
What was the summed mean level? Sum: 11.5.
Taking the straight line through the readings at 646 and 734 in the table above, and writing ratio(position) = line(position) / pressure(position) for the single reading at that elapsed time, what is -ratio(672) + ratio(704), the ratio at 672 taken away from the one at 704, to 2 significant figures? -0.19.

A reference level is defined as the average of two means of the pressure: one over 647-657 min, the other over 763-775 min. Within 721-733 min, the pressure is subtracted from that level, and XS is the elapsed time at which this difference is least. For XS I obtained 722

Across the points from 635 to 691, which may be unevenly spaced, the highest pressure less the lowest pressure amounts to 1.1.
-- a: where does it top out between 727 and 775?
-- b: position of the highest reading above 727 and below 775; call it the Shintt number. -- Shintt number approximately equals 774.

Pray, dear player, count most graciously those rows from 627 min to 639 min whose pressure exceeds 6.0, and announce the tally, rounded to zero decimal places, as 6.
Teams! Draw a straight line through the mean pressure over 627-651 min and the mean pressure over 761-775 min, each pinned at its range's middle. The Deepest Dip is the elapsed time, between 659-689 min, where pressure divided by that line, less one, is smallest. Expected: 688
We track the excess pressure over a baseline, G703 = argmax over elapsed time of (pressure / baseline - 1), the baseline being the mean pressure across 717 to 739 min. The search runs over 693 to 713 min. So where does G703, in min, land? 712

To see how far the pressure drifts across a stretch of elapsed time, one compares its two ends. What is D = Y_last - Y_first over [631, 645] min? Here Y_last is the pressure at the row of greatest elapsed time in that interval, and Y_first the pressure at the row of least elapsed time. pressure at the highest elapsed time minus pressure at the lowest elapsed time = 0.18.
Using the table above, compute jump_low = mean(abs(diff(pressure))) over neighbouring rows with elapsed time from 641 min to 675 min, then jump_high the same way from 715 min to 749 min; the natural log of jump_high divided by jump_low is 1.27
